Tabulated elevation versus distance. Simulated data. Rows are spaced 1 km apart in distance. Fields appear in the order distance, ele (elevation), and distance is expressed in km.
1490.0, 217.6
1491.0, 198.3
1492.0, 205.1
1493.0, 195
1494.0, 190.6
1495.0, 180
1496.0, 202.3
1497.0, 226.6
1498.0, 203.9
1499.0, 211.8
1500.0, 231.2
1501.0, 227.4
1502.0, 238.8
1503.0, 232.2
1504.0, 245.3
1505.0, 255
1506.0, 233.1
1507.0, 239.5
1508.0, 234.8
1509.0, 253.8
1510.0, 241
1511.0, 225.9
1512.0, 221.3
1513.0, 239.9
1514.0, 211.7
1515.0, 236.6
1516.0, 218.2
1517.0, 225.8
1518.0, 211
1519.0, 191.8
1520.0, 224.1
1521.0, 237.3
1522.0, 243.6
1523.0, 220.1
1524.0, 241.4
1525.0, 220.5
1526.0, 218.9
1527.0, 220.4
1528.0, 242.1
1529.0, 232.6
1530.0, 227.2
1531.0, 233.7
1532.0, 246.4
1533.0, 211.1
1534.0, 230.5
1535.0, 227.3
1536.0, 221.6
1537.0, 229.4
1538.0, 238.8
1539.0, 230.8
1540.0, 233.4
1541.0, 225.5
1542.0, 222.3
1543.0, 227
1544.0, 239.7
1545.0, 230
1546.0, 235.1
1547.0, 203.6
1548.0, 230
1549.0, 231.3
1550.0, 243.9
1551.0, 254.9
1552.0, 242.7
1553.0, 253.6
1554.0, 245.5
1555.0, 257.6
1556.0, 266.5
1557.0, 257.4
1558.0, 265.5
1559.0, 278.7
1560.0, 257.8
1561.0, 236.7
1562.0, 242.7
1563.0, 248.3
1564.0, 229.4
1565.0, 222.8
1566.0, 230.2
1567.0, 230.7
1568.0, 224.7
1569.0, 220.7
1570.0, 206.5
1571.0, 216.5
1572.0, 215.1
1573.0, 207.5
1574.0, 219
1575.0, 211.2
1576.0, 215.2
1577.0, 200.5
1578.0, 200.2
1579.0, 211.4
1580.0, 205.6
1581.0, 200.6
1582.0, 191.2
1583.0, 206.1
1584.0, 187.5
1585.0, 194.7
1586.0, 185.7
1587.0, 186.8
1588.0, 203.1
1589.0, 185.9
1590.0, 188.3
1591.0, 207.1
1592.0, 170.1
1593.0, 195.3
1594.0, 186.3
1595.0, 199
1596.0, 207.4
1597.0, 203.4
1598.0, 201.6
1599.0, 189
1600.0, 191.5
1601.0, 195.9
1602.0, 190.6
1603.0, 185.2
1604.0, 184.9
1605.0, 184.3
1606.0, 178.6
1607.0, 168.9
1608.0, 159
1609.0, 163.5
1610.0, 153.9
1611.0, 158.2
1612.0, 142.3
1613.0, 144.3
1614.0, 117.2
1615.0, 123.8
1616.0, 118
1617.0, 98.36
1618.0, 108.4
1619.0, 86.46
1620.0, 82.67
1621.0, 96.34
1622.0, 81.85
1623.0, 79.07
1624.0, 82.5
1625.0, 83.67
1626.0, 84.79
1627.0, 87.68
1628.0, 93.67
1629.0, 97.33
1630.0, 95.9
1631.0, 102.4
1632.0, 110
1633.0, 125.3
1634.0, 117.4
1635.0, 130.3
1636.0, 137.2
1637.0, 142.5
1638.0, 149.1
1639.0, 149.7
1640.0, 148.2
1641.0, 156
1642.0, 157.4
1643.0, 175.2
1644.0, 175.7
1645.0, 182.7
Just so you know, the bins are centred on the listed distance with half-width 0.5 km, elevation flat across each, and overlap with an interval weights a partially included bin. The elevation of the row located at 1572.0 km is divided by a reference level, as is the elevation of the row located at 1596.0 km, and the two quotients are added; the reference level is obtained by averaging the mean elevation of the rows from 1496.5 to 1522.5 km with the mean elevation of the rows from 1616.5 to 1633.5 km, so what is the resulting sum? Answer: 2.61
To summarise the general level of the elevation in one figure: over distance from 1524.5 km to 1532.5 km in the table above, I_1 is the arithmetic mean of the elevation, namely 230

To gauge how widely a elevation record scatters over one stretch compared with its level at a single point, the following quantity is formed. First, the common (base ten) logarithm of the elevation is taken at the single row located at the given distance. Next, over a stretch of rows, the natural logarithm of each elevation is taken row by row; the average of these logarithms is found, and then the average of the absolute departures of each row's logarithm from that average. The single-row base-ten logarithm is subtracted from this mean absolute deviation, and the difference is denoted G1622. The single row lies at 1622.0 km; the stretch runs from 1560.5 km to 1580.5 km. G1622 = -1.86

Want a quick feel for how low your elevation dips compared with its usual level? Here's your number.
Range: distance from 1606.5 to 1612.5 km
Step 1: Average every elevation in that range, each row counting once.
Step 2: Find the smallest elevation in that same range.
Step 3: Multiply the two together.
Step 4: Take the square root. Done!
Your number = 150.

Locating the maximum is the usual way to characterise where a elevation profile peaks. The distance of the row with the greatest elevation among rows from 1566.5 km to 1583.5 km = 1567.0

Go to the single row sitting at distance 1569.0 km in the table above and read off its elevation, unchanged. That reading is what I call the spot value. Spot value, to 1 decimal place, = 220.7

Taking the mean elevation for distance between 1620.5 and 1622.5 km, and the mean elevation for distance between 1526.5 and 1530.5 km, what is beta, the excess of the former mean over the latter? -141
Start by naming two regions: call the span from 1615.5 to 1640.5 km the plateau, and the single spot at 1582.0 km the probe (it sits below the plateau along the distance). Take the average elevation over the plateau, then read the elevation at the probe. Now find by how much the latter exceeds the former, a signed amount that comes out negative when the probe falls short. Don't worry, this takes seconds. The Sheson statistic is 84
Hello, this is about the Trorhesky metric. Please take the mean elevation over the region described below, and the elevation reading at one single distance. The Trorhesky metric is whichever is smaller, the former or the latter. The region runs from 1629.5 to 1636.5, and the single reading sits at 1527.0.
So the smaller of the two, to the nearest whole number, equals 117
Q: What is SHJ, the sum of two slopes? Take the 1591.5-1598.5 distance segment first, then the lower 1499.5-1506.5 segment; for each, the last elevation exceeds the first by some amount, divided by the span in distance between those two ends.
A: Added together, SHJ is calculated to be 6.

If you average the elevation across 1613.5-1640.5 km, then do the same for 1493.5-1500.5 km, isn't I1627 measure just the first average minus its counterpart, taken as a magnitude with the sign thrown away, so 98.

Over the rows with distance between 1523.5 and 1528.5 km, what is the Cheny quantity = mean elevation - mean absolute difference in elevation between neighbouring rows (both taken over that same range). 217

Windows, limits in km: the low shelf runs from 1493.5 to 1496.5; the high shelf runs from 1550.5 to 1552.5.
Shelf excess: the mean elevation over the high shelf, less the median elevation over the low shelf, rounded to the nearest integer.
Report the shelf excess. 58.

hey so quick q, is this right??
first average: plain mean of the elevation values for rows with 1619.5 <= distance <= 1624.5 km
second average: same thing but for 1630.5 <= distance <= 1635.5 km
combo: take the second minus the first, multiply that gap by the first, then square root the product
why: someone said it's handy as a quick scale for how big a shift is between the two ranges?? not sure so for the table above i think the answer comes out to 52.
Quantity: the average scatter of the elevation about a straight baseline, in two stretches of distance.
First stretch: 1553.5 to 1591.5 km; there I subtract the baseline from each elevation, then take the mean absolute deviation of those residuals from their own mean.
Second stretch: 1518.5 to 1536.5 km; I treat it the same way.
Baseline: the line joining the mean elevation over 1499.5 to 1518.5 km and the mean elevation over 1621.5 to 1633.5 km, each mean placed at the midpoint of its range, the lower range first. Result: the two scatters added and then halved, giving 11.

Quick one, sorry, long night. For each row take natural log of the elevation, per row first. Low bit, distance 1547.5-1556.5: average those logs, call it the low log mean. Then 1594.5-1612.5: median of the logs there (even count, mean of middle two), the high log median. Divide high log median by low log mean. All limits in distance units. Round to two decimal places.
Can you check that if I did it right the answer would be 0.95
